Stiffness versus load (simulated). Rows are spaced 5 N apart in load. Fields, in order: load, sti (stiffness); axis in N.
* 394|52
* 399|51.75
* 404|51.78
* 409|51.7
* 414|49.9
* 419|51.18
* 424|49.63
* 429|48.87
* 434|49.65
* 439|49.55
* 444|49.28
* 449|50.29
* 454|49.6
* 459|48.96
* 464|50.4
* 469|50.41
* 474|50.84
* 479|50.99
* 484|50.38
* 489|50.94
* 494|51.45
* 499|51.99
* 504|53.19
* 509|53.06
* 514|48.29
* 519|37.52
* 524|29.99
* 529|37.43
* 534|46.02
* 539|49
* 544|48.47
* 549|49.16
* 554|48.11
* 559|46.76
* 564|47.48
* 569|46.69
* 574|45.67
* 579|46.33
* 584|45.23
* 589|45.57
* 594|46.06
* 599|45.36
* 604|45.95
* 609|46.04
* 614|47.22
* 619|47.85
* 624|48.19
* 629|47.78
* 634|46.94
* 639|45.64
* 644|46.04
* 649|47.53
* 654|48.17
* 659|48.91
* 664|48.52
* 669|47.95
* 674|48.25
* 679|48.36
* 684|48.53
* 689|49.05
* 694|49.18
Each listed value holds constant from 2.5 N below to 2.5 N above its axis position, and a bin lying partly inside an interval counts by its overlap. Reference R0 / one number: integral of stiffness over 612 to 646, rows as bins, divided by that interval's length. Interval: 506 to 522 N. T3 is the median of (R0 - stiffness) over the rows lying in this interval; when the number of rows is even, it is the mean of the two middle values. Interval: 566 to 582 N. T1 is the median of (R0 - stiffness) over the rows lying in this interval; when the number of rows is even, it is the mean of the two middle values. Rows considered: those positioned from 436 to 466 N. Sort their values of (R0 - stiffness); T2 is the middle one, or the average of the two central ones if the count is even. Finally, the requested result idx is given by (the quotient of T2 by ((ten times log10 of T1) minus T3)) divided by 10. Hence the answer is -2.70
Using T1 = 0.78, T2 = -2.5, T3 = -1.2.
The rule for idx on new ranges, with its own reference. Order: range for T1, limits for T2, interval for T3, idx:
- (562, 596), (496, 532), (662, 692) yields -0.08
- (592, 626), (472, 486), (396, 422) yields -0.08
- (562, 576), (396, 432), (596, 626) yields 0.10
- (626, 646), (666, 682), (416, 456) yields -0.27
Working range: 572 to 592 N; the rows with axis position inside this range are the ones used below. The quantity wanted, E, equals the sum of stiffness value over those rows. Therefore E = 183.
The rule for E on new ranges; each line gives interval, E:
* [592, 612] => 183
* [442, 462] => 198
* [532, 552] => 193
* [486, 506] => 208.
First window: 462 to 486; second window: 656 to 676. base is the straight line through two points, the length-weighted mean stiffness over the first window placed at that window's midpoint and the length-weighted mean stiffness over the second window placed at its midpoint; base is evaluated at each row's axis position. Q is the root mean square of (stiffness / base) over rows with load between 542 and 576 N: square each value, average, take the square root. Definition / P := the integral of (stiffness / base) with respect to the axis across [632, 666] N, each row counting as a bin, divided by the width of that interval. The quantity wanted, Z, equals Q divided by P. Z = 0.98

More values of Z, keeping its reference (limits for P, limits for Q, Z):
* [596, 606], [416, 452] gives 1.05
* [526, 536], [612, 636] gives 1.19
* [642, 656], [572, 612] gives 0.96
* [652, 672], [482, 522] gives 0.99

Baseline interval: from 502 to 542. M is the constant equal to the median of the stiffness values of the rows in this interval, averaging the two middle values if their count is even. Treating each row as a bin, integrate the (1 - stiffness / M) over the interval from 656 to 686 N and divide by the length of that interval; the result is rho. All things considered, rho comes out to -0.027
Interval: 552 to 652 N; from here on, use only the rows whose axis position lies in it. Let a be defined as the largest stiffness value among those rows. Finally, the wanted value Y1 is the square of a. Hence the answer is 2322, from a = 48.19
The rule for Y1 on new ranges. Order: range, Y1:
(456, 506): 2829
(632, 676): 2392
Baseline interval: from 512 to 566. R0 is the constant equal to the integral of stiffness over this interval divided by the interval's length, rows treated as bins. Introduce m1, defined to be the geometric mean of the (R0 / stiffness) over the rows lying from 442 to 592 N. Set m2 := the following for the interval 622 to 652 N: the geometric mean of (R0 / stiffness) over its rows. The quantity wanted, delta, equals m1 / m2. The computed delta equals 0.99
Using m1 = 0.94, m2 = 0.943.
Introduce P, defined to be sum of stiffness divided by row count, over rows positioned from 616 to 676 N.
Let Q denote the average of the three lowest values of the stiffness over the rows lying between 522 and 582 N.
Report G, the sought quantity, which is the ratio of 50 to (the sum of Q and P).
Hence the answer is 0.586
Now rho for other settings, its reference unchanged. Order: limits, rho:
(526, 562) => 0.020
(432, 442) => -0.051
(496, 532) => 0.054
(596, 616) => 0.022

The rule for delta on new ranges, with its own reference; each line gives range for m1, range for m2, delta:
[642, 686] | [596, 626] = 0.97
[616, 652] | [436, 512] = 1.08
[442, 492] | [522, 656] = 0.91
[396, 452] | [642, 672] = 0.95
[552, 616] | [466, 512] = 1.11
